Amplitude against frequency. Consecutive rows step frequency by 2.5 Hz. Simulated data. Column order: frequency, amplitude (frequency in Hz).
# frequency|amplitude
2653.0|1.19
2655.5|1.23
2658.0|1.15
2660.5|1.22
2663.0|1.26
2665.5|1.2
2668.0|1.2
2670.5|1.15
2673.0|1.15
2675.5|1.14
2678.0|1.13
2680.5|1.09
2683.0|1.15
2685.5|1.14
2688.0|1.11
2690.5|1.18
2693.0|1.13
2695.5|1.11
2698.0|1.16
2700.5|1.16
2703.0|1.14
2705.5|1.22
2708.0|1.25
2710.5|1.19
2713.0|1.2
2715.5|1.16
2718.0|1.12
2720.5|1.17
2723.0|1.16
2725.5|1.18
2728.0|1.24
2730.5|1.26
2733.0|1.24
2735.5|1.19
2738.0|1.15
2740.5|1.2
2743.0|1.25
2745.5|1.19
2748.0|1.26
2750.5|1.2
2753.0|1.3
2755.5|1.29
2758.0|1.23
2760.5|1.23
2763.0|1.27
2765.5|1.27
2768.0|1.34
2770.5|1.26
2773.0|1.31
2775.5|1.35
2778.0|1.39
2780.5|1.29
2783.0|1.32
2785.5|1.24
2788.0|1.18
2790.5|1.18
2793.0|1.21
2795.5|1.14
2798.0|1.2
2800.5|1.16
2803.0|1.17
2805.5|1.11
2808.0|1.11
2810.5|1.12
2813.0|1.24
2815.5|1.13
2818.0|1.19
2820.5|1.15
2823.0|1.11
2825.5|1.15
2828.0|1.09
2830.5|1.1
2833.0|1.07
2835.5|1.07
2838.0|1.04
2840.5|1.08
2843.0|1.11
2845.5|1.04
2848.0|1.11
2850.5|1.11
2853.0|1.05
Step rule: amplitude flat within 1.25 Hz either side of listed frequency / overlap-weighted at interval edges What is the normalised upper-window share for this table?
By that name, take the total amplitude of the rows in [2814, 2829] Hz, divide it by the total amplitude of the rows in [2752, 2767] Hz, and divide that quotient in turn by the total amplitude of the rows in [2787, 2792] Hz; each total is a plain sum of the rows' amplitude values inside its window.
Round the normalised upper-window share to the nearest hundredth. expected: 0.38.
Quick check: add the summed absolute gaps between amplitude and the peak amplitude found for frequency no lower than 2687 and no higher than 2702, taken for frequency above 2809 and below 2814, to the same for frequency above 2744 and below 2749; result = 0.21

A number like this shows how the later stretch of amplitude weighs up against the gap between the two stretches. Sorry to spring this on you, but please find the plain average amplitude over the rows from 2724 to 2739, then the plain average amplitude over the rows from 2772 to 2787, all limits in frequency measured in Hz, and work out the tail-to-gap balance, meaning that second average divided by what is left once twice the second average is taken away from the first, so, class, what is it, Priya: -0.93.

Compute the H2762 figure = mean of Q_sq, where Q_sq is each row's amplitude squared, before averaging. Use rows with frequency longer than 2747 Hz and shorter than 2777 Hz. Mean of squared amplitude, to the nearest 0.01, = 1.63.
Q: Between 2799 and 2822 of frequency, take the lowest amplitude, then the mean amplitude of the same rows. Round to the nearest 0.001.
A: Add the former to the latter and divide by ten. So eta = 0.226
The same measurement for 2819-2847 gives 0.213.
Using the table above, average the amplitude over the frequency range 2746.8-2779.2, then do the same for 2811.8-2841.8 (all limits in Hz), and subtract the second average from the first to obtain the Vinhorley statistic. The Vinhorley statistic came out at 0.17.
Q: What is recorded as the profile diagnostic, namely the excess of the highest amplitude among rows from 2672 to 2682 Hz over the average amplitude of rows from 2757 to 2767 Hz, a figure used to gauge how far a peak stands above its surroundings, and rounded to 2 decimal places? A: -0.10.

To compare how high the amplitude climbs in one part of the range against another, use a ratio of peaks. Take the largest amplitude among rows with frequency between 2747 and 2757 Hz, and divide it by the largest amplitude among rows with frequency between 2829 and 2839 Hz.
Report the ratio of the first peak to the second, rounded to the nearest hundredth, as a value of 1.18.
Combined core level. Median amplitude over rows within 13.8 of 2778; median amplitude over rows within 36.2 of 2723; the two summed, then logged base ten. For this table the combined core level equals 0.394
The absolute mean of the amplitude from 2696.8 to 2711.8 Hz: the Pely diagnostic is 1.19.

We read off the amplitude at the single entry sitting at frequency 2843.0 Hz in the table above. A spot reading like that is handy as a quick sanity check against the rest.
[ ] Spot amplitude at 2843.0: 1.11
